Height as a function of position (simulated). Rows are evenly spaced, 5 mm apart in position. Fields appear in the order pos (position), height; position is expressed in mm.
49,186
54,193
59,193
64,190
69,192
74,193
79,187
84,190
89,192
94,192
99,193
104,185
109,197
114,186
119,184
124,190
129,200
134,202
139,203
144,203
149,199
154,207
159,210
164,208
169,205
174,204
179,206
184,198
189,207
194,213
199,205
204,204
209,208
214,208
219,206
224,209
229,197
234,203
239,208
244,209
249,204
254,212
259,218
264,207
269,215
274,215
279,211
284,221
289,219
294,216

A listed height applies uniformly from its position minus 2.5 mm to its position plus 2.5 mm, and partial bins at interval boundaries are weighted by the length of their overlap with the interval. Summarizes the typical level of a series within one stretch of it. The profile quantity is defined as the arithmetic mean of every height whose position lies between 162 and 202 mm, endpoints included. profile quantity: 206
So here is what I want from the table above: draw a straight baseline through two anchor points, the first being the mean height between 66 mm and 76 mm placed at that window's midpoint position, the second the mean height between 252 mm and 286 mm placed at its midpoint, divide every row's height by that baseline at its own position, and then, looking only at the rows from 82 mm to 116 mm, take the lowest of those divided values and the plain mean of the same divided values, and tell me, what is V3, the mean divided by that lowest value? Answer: 1.03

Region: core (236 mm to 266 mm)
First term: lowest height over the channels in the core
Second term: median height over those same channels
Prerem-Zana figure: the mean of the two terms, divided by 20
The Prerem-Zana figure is 10.3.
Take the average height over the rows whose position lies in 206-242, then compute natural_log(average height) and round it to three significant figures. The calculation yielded 5.33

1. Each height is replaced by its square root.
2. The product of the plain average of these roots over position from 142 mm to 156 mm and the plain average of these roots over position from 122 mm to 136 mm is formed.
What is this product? 200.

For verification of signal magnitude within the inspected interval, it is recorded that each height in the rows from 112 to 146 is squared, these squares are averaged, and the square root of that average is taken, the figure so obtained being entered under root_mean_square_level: 196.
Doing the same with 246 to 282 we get 212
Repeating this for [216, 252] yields 205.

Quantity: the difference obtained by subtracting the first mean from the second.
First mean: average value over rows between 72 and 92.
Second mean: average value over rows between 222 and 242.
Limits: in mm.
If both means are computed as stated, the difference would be 13.8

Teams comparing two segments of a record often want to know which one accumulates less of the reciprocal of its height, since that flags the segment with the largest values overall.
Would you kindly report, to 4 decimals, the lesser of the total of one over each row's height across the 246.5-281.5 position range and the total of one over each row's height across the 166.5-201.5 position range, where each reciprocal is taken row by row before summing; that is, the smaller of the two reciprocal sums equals 0.0331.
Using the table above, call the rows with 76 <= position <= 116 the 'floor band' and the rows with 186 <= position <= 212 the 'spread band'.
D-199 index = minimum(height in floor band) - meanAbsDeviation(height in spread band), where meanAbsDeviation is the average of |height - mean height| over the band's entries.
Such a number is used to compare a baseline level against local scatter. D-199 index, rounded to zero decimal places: 183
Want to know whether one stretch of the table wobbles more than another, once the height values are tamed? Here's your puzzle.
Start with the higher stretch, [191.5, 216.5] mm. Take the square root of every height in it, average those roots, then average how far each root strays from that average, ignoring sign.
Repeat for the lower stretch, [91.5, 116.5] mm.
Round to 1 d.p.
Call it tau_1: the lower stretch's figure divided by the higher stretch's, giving 1.7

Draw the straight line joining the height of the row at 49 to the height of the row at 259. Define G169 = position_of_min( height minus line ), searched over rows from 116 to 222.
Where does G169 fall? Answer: 119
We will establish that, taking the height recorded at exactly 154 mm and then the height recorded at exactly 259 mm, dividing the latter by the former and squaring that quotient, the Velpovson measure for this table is 1.11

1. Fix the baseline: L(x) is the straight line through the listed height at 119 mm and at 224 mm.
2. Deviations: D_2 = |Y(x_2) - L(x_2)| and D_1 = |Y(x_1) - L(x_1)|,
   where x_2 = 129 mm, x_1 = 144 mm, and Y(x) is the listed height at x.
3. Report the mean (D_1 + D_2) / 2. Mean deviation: 13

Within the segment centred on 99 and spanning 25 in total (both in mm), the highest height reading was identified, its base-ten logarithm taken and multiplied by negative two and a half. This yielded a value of -5.74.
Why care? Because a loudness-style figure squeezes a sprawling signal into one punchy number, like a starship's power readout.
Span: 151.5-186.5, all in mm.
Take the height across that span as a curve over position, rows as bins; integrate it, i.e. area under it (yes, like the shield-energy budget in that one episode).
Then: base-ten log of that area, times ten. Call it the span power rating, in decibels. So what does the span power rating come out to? 38.6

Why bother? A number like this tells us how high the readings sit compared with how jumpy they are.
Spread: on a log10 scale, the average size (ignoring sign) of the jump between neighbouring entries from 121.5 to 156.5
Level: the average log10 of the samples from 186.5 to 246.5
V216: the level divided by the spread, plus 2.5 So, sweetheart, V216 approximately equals 257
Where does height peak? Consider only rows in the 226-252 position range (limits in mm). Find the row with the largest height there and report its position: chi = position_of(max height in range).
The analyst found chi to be 244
